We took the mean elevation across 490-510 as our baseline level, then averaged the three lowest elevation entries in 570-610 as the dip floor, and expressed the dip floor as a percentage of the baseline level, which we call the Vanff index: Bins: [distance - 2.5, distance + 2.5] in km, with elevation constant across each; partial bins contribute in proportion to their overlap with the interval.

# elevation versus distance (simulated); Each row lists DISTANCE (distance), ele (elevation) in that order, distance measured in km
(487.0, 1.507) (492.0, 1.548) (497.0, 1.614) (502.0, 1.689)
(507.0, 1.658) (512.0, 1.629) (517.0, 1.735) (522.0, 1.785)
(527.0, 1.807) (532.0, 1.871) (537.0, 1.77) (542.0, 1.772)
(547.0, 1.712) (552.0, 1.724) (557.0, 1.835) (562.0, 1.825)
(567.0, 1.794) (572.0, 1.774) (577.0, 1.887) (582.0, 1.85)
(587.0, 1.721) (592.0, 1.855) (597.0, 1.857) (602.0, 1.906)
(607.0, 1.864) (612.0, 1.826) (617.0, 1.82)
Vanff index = 109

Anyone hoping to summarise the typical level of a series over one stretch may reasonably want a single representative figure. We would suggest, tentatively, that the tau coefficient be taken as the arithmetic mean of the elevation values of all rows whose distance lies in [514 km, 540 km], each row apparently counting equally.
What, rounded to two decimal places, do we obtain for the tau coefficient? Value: 1.79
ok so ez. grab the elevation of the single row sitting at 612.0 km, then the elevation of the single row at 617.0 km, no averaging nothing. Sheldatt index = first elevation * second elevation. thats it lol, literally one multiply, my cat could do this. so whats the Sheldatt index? 3.3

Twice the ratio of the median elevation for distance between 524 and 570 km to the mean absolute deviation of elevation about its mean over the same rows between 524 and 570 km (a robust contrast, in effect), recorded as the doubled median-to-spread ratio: 89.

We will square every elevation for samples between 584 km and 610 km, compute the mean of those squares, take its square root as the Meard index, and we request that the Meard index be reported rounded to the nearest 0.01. 1.84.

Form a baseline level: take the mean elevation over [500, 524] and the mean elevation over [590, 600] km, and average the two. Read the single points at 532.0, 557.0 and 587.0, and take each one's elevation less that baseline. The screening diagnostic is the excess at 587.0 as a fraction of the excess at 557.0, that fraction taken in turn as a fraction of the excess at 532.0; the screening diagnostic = -11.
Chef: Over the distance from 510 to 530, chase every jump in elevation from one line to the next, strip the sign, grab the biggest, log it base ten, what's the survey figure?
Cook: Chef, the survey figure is -0.97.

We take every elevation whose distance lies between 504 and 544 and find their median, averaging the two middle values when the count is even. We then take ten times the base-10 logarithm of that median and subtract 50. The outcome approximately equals -47.5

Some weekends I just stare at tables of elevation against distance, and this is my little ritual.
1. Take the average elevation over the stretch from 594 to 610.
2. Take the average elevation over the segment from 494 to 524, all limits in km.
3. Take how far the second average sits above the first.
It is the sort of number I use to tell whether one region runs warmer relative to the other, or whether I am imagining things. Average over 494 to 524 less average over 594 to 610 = -0.19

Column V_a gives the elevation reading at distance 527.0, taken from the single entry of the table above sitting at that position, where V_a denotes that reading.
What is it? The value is 1.807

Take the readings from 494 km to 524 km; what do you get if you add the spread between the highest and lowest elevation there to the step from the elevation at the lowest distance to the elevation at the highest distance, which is 0.34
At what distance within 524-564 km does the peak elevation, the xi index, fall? 532.0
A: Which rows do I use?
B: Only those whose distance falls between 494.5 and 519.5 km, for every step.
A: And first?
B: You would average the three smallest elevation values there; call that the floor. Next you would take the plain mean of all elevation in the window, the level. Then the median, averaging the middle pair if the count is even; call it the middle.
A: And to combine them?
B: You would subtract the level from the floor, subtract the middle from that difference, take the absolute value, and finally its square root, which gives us 1.30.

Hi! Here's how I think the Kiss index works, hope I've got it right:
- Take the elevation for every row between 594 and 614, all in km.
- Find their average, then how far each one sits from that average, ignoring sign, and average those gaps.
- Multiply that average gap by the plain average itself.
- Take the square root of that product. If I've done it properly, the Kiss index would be 0.20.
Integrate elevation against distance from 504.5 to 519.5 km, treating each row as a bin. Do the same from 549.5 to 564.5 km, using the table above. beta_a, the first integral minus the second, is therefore -1.81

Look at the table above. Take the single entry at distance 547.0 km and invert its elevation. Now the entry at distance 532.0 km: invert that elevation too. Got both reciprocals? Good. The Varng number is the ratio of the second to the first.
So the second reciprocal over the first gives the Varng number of 0.92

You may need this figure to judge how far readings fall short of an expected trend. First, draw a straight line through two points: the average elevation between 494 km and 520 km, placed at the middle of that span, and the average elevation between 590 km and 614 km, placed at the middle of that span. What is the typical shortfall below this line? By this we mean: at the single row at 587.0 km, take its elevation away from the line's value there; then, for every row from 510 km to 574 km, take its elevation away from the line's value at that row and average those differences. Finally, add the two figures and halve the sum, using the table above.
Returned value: 0.038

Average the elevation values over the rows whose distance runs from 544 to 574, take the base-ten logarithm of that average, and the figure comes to 0.250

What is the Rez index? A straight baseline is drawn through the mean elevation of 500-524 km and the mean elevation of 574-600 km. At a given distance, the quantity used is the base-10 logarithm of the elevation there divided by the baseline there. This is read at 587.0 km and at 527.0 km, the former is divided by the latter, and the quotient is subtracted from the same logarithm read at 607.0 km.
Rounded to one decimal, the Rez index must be 1.4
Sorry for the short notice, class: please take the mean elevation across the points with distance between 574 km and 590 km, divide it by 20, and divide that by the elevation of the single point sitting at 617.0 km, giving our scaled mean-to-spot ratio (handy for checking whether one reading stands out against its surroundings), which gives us 0.0500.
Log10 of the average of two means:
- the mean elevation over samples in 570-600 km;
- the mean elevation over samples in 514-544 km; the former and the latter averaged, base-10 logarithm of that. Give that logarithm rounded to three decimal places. 0.257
